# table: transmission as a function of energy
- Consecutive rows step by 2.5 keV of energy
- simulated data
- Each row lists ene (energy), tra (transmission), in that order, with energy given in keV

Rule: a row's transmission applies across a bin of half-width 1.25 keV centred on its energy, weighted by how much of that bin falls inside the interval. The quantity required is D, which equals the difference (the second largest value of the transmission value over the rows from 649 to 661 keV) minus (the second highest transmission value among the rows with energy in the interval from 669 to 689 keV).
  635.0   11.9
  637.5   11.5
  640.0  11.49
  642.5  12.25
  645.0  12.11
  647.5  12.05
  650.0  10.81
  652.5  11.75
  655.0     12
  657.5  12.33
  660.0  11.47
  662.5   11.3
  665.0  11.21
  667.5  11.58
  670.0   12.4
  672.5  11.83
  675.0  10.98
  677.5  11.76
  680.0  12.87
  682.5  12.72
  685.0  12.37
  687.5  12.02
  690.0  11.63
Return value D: -0.7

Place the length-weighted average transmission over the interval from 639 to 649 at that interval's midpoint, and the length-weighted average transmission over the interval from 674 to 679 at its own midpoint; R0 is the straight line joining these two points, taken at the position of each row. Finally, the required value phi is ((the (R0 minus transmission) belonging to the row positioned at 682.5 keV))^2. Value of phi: 1.81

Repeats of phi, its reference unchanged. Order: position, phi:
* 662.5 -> 0.14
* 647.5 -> 0.02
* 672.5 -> 0.09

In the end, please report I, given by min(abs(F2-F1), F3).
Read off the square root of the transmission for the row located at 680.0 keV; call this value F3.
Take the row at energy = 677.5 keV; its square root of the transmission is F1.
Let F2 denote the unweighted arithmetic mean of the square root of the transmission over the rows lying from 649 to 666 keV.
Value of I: 0.031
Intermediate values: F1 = 3.43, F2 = 3.40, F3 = 3.59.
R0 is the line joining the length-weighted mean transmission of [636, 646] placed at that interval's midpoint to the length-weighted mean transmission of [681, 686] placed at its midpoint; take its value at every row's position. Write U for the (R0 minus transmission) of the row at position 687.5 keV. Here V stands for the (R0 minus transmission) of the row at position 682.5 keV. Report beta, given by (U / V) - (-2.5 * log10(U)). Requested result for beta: -4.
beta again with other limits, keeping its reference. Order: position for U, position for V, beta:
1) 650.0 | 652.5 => 4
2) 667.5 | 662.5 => 0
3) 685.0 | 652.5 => -1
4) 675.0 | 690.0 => 2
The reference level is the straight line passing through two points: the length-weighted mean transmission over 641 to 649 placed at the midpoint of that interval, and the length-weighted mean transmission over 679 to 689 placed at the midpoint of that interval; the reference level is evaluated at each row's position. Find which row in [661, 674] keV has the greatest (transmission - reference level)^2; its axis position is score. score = 665.0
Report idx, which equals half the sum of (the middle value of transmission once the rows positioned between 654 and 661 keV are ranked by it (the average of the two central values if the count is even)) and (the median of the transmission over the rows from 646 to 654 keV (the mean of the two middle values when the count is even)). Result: 11.9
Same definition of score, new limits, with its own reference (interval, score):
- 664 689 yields 675.0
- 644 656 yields 650.0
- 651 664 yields 662.5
